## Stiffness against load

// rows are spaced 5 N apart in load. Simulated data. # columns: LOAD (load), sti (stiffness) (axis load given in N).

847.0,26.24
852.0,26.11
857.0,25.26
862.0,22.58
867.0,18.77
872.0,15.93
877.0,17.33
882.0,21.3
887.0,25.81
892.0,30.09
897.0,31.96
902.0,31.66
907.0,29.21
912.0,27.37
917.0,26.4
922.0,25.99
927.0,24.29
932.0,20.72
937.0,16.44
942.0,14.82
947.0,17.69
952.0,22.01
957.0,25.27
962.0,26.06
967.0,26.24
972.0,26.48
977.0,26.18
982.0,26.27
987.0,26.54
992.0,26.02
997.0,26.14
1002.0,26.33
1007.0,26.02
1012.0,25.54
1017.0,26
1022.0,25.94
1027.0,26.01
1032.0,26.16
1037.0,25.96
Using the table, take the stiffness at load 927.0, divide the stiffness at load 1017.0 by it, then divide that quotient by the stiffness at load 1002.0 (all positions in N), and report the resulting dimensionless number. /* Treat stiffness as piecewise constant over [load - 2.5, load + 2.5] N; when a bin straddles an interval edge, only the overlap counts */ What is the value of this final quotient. 0.041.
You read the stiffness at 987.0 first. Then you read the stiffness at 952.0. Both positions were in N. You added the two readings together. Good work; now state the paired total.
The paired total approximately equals 49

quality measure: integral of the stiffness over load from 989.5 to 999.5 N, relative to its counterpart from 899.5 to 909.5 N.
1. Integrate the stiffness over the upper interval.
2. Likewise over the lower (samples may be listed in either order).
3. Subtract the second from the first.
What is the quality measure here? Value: -44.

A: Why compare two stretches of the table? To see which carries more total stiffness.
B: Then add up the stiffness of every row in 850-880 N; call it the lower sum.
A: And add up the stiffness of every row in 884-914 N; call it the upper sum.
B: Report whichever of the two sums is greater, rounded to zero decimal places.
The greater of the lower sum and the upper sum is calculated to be 176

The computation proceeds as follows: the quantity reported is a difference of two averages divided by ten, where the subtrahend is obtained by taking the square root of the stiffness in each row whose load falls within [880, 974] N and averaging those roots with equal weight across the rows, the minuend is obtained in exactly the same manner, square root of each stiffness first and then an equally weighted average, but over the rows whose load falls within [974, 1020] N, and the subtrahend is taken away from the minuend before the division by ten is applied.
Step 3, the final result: 0.016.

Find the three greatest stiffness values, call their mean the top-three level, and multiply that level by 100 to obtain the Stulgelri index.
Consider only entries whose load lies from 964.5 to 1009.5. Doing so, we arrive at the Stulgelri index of 2645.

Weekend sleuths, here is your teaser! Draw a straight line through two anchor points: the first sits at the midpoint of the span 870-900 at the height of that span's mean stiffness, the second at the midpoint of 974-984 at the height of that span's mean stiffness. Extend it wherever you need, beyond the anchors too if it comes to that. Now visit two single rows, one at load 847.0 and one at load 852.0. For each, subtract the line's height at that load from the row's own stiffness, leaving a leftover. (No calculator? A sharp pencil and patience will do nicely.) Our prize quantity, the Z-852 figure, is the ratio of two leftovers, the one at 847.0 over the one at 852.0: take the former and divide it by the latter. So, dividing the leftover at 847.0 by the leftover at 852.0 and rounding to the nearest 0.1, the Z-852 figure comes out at 1.1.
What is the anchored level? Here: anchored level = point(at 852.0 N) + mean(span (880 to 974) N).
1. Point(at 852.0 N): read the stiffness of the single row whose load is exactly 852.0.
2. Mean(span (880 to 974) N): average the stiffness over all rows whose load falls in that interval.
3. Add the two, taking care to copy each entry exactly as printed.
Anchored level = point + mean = 51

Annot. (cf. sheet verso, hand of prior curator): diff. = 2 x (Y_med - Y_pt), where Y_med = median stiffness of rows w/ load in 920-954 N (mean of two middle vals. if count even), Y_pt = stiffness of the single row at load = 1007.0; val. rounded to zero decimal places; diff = -11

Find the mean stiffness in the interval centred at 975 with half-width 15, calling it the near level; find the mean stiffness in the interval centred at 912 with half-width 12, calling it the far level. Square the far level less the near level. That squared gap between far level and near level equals 3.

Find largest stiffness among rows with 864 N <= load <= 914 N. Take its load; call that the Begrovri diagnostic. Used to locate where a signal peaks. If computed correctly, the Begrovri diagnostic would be 897.0 N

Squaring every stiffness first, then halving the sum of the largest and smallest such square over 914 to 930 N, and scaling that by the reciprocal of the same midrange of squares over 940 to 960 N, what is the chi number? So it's 1.5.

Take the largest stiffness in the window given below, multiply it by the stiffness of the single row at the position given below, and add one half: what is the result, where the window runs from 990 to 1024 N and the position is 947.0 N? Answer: 466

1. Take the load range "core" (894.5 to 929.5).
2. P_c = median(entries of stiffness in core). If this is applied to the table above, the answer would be 27.4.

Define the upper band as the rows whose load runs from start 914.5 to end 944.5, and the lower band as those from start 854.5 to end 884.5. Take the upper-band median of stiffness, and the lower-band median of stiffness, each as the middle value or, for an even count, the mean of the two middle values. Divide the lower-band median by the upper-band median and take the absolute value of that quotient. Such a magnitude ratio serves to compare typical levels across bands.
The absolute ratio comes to 0.89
